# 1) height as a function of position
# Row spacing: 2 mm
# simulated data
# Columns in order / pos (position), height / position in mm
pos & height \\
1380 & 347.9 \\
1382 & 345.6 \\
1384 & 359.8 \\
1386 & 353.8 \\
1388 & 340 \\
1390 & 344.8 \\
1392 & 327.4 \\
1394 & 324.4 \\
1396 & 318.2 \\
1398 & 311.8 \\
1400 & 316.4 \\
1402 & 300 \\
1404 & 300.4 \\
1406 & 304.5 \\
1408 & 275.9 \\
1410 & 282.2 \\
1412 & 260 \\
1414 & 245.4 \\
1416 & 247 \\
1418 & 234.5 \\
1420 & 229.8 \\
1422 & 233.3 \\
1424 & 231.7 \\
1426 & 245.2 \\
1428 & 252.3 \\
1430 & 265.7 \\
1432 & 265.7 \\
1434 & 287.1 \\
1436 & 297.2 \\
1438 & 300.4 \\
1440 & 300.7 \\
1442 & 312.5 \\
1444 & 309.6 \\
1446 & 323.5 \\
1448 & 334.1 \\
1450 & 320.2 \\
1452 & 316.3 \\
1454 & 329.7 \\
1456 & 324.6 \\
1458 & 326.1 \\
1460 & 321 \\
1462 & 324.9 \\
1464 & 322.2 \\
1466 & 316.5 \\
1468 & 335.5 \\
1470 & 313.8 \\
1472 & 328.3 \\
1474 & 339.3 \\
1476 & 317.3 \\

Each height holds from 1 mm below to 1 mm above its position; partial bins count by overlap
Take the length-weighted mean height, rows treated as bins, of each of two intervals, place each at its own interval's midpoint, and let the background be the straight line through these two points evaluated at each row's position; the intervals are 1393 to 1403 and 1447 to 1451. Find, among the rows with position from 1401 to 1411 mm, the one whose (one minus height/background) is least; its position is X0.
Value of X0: 1406 mm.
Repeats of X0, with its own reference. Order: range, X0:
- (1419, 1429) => 1428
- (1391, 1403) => 1392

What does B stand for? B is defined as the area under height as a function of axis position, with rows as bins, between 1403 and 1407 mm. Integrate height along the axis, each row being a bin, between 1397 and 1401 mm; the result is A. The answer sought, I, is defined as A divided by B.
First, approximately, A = 1256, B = 1210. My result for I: 1.04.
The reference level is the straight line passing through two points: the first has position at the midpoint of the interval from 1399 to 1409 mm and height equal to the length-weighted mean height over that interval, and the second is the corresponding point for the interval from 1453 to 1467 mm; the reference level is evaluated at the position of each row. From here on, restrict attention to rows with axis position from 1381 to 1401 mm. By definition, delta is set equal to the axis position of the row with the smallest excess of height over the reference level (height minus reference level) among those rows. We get 1398 mm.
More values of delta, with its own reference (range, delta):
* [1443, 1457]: 1444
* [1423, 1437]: 1424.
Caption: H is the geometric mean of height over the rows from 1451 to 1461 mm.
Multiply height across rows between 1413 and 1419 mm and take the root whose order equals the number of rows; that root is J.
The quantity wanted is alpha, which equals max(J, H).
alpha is 324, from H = 324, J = 242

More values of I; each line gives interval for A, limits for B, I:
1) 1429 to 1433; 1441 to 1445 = 0.85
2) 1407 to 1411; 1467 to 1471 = 0.86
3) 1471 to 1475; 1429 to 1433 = 1.26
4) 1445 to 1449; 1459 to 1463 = 1.02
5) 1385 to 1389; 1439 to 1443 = 1.13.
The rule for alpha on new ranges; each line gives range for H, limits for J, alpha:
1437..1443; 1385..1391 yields 346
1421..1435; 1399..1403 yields 308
